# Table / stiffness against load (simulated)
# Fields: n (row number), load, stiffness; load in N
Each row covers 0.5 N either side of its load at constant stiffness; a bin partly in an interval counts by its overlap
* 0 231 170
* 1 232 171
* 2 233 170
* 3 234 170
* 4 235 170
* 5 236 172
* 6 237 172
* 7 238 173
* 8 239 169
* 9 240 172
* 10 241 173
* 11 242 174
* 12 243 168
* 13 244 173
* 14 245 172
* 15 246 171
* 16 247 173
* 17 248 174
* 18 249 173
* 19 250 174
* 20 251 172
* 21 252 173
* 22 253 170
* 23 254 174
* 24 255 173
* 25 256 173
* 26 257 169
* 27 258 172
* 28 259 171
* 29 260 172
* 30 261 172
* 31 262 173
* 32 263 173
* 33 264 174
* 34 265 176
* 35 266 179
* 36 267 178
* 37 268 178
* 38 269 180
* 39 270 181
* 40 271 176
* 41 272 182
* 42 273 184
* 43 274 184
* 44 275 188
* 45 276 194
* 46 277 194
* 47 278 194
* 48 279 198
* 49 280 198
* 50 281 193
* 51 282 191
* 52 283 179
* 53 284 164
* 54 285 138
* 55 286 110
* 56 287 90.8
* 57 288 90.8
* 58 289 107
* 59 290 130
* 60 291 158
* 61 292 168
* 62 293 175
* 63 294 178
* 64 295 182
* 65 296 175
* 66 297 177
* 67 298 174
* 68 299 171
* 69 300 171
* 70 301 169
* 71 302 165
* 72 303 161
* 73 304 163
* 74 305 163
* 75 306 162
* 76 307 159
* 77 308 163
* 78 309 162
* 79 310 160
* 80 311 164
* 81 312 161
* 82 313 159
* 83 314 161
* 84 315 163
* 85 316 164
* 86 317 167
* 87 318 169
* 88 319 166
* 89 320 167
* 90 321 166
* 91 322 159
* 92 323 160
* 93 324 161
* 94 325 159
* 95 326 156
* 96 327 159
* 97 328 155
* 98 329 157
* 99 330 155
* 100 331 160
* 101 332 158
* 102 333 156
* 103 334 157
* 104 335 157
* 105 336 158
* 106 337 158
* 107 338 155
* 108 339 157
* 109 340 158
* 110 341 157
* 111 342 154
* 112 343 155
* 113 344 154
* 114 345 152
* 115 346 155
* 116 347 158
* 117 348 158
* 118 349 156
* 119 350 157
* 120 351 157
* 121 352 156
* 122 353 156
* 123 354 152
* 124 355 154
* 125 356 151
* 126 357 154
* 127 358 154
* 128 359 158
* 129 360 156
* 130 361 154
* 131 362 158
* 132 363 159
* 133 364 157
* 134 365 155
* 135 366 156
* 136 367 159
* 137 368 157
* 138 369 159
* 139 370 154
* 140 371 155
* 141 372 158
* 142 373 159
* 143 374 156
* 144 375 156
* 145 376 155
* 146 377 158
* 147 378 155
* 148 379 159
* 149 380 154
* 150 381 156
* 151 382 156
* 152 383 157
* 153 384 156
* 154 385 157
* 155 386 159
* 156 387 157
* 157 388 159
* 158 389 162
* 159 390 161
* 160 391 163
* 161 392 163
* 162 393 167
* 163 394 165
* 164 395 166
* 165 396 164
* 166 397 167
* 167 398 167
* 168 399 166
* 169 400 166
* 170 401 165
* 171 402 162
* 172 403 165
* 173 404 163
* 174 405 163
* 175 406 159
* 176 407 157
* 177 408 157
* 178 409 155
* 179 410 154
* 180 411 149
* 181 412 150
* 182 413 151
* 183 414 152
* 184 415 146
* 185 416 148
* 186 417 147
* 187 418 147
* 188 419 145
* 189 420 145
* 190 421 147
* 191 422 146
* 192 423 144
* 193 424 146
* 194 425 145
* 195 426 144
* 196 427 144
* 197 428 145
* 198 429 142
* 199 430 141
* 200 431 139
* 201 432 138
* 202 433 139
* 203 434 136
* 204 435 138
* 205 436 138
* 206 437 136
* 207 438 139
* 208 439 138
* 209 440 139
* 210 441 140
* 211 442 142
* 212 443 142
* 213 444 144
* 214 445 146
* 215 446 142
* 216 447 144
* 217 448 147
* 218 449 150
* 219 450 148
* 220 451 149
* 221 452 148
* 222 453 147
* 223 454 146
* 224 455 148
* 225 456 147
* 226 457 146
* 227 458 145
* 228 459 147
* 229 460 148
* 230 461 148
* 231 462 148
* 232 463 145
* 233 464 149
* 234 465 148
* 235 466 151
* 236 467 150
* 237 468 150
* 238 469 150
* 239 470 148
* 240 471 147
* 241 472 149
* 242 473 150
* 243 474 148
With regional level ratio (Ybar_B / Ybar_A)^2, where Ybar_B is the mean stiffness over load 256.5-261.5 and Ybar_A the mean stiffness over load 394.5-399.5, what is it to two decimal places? 1.06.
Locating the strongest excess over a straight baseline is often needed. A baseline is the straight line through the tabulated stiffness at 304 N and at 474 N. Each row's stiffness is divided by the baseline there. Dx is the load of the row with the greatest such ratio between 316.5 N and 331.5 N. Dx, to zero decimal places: 318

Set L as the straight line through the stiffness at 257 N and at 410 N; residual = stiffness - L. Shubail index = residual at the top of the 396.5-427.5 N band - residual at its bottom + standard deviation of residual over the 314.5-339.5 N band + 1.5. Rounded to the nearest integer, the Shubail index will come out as -15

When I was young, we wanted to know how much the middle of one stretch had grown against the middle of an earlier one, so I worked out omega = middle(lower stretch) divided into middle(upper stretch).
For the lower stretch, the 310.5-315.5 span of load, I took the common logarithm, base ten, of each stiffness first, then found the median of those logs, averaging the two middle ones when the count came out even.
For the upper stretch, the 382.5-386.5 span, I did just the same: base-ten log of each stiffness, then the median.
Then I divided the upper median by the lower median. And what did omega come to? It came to 0.995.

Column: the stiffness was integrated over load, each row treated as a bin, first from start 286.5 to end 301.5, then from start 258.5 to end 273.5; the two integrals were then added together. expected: 4966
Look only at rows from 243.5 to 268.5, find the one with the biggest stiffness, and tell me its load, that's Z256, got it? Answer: 266 N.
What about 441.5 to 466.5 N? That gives 466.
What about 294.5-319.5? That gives 295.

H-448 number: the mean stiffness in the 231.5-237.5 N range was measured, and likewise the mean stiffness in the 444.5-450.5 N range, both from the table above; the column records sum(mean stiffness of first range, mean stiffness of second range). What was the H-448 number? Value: 317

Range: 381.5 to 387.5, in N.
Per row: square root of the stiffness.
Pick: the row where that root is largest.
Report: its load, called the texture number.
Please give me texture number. 386 N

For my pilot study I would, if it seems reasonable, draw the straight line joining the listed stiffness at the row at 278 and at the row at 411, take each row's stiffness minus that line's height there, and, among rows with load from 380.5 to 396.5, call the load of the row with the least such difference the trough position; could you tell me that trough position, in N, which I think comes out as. 381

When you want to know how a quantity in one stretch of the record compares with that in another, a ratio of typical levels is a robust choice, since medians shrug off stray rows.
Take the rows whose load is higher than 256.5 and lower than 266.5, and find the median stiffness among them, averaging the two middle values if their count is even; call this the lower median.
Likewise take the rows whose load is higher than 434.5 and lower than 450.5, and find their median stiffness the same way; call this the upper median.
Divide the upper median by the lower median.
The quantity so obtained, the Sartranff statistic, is 0.82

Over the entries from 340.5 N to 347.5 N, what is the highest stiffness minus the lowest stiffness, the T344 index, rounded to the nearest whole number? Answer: 6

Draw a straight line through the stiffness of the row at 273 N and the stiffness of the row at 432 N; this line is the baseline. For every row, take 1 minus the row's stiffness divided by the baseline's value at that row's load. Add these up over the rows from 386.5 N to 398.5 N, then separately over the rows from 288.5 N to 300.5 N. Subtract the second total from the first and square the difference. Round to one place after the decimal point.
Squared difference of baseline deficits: 4.2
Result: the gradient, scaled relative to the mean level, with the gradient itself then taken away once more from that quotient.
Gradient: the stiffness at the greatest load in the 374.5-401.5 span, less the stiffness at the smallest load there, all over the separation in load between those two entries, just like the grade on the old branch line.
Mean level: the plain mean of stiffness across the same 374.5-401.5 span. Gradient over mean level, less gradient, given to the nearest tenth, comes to -0.3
